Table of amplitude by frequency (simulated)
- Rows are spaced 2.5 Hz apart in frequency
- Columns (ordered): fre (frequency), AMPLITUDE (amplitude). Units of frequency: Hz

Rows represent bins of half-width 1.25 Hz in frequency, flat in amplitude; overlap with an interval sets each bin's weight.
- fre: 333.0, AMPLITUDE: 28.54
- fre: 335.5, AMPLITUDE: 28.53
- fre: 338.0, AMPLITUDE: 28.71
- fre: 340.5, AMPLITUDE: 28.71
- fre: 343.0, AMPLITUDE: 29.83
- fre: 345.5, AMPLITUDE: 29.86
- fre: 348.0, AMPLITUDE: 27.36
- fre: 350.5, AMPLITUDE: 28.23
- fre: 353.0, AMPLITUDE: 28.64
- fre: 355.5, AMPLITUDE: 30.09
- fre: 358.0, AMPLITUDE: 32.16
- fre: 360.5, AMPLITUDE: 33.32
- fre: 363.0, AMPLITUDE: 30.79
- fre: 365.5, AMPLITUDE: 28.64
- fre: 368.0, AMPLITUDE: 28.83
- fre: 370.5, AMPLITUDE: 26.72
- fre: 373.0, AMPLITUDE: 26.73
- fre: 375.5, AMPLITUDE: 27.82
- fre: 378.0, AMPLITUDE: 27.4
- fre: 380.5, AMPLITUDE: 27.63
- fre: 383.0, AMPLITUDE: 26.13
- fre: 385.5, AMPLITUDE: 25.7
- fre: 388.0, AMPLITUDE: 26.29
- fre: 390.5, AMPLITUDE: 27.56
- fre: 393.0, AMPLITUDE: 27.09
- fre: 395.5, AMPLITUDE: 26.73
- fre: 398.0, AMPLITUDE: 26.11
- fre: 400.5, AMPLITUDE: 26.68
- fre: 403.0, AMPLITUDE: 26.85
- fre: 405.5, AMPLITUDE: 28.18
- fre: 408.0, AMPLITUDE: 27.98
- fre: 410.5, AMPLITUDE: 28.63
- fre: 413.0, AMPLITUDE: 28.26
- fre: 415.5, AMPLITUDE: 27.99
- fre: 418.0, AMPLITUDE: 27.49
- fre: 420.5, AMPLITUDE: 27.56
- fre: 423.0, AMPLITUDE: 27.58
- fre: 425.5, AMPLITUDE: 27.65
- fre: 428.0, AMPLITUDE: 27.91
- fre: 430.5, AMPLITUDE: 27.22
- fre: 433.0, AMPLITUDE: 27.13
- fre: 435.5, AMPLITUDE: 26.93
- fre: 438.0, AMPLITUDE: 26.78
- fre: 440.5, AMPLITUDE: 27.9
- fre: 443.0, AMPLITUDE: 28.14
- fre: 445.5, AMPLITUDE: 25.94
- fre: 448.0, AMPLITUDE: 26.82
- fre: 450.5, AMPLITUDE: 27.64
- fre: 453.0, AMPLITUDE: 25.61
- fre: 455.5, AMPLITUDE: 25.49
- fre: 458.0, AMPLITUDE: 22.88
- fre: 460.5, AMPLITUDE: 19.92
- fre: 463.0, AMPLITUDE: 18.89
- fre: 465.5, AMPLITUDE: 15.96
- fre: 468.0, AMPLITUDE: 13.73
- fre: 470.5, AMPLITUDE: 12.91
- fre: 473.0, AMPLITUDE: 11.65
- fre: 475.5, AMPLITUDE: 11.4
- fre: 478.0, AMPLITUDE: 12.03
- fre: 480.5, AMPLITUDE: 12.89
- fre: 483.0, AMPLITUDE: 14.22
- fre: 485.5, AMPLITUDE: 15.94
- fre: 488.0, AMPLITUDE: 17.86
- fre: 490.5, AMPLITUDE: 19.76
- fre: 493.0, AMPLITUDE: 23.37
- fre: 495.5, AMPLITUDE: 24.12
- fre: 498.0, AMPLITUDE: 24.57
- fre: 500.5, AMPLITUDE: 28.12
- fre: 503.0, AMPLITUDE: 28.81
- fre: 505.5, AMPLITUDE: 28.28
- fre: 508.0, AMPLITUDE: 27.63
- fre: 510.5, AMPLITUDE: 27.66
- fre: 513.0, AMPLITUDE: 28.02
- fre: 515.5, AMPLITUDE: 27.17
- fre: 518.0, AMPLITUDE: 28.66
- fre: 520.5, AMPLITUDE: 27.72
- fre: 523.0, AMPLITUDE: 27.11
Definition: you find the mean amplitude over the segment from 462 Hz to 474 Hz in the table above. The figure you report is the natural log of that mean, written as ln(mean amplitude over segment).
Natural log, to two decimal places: 2.68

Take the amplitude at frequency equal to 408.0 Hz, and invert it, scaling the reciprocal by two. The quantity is 0.071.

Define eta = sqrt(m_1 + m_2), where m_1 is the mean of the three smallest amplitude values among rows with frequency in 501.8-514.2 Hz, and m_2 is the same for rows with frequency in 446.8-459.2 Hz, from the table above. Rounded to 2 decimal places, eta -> 7.24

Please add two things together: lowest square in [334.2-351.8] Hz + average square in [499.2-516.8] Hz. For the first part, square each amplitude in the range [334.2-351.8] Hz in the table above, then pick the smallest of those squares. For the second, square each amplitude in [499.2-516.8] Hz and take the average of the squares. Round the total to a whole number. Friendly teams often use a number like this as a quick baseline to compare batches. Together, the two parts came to 1530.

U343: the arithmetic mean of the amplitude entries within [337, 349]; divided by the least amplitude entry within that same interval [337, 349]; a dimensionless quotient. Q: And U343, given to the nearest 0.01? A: 1.06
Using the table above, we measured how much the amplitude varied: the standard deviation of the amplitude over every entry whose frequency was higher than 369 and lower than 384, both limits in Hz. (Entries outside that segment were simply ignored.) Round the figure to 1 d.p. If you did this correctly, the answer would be 0.6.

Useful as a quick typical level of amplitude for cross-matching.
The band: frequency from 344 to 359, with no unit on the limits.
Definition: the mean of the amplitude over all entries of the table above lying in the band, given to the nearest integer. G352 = 29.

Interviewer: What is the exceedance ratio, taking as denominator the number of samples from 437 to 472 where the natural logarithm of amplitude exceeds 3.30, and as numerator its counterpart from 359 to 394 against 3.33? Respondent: 1.3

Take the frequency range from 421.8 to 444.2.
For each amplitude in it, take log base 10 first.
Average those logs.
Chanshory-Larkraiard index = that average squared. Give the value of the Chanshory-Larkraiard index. 2.07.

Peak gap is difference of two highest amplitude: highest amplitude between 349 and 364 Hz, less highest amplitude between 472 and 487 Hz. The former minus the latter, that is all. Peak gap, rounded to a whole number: 17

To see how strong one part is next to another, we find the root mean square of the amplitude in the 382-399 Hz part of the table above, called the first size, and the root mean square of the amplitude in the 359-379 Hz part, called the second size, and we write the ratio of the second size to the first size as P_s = 1.09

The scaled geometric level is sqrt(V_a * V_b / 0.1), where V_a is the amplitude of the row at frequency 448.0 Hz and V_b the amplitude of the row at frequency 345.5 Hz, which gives 89.5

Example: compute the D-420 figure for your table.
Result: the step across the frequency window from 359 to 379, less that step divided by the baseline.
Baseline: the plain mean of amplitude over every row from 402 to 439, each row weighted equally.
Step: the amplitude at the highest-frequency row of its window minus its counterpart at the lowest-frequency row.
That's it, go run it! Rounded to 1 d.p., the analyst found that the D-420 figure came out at -5.7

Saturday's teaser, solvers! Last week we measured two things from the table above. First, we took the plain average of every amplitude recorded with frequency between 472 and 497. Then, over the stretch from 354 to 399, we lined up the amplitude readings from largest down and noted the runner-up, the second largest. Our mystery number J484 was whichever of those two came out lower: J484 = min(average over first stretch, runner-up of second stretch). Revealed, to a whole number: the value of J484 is 16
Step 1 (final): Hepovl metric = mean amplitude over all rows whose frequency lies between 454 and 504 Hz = 18.7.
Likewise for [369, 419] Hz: 27.2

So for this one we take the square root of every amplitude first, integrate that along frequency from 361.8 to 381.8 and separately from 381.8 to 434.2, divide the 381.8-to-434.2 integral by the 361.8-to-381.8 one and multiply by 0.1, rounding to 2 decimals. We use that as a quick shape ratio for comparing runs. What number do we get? 0.26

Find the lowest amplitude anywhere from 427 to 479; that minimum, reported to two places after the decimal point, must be 11.40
